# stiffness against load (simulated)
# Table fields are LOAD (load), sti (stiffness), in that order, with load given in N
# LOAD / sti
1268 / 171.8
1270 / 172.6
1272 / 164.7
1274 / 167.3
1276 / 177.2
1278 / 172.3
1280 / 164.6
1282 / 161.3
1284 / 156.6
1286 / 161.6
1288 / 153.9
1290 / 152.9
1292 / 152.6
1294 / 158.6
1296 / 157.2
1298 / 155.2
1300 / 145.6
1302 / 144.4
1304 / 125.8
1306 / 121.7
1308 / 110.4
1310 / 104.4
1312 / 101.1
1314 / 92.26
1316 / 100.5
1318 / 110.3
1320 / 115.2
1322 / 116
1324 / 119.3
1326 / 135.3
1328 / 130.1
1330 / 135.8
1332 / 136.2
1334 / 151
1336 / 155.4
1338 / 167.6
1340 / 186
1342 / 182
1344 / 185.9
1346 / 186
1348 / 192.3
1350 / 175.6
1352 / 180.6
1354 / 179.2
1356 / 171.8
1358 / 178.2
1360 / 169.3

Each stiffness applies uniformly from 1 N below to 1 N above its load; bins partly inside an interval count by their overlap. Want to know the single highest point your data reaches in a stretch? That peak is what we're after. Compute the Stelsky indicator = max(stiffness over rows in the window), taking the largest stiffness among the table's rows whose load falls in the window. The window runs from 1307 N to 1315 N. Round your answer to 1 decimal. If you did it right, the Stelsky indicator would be 110.4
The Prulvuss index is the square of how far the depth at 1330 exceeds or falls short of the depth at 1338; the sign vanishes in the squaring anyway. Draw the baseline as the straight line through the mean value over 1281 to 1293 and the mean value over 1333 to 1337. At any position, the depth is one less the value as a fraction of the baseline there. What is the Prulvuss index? 0.045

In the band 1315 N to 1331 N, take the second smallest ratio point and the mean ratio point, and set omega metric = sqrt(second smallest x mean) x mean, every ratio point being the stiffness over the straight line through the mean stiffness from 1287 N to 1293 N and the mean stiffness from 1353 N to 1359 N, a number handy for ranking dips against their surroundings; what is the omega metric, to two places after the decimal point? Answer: 0.51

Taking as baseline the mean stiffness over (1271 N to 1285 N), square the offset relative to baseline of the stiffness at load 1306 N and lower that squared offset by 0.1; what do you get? 1988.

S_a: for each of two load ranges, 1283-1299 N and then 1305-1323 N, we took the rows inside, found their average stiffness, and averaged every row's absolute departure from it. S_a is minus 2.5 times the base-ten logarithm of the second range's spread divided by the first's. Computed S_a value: -1.22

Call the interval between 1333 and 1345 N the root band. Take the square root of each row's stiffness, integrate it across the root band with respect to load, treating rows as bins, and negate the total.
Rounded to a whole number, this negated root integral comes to -157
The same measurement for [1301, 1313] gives -130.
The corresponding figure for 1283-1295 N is -150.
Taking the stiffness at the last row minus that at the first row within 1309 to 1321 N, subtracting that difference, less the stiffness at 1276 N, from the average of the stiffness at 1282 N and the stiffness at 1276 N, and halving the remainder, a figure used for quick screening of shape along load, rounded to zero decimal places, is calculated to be 168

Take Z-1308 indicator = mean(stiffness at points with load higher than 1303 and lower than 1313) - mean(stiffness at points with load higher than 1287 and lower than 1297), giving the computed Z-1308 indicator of -42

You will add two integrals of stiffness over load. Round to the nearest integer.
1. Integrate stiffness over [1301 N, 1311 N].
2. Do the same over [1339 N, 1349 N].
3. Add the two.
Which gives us 3078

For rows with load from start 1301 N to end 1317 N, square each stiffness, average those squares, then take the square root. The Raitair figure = 114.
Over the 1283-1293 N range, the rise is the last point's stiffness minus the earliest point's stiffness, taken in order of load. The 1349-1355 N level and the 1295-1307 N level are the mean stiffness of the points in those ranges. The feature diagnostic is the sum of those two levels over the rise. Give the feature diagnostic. -80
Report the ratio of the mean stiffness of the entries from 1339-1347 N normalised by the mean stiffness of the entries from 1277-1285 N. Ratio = 1.1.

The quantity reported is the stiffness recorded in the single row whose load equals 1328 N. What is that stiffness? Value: 130.1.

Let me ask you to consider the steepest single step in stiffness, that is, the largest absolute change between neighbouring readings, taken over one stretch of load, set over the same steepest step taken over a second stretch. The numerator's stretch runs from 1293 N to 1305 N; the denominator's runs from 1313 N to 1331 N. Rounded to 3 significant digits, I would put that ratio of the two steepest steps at 1.16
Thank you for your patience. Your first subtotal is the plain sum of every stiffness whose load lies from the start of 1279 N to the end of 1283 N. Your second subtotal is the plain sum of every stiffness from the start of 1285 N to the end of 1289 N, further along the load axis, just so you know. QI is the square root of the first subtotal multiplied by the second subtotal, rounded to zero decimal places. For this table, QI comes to 321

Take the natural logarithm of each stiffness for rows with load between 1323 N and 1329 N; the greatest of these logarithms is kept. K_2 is 4.91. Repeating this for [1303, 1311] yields 4.83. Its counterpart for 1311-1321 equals 4.75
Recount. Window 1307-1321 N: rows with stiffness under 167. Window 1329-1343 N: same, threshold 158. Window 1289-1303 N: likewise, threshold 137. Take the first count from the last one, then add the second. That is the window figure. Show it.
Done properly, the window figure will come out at -3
